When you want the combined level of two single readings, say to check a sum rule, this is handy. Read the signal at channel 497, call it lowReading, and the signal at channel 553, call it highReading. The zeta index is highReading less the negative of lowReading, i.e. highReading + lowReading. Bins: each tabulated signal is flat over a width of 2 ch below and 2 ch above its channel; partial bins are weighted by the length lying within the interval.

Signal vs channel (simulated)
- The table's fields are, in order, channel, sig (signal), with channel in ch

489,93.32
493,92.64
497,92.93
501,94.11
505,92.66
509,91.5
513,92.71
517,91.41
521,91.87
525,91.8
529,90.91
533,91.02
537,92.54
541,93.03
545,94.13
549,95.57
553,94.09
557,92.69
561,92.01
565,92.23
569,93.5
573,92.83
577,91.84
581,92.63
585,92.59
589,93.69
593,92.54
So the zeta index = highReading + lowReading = 187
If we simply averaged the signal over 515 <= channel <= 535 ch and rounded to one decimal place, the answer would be 91.4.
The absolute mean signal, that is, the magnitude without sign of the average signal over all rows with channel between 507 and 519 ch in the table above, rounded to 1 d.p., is 91.9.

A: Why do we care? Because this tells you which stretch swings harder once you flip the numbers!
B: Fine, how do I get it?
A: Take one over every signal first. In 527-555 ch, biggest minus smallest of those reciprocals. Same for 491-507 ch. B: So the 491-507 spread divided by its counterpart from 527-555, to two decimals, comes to 0.31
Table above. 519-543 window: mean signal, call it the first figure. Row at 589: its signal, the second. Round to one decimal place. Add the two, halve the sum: 92.8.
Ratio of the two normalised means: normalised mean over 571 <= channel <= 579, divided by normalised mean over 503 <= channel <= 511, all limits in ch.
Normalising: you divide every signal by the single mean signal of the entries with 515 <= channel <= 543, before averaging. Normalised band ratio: 1.003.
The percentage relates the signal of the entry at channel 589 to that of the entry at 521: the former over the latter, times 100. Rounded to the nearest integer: 102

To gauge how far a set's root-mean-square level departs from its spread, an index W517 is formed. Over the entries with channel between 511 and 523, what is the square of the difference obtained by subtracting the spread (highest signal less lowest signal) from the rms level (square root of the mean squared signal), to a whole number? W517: 8226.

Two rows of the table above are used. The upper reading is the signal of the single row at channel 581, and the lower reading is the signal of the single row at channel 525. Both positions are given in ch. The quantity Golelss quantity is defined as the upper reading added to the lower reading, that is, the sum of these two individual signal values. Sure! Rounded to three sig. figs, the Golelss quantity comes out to 184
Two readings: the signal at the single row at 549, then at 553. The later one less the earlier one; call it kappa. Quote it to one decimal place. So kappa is -1.5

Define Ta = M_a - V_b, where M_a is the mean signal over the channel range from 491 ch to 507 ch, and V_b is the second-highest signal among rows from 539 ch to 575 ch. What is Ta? -1.0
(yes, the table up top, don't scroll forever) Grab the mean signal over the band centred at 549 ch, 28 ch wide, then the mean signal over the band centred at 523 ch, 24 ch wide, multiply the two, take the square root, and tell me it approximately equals 92.5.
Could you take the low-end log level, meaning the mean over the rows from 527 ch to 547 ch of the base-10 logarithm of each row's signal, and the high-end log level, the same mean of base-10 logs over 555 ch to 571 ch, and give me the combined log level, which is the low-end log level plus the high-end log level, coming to 3.932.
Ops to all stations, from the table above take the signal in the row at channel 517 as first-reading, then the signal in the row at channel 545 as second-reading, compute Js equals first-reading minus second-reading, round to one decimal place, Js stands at -2.7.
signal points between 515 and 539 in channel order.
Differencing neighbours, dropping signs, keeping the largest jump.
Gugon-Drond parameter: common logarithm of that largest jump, 0.182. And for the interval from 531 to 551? 0.182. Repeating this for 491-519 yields 0.161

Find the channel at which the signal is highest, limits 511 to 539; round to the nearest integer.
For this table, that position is 513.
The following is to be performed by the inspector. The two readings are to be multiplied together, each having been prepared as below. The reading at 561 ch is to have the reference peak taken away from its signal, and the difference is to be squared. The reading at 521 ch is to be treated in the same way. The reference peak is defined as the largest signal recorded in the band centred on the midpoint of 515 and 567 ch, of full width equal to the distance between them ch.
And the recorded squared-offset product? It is 174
